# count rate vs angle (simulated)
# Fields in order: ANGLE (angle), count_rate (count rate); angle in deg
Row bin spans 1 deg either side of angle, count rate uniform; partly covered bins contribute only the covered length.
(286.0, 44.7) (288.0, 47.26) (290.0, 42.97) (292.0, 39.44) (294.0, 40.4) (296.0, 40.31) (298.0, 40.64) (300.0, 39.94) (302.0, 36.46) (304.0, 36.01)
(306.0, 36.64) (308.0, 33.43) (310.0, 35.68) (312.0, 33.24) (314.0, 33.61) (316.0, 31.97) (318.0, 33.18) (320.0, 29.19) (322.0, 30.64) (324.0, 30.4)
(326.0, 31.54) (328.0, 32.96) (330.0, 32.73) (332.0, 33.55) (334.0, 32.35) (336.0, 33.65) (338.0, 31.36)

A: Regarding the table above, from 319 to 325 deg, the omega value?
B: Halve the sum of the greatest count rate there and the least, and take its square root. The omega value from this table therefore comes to 5.5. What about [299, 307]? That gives 6.2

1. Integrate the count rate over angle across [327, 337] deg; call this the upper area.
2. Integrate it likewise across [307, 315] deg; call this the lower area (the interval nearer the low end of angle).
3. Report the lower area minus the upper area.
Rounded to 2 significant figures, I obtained -59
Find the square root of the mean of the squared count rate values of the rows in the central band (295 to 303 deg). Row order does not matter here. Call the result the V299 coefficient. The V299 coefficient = 39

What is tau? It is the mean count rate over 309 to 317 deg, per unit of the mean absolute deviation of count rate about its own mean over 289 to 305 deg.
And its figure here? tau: 20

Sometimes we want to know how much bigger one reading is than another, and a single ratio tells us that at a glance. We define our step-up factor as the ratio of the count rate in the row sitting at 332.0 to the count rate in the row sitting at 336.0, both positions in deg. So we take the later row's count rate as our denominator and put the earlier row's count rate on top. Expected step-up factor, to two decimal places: 1.00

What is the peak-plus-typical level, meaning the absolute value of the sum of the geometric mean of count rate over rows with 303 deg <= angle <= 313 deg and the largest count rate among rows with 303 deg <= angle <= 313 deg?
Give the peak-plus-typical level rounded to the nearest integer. 72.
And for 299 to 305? 77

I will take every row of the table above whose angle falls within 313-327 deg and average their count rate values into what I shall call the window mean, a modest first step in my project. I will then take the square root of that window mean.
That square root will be 5.6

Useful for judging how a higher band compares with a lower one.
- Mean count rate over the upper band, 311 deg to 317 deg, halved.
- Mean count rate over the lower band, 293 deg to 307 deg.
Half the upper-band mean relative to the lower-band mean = 0.426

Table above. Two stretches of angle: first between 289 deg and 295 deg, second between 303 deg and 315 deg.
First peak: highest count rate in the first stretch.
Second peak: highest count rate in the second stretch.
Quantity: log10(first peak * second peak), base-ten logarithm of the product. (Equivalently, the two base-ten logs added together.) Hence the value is 3.20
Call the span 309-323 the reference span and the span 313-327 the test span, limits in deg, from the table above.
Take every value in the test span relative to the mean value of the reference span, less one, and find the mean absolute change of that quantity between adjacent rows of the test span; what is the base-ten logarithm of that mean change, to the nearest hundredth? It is -1.30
